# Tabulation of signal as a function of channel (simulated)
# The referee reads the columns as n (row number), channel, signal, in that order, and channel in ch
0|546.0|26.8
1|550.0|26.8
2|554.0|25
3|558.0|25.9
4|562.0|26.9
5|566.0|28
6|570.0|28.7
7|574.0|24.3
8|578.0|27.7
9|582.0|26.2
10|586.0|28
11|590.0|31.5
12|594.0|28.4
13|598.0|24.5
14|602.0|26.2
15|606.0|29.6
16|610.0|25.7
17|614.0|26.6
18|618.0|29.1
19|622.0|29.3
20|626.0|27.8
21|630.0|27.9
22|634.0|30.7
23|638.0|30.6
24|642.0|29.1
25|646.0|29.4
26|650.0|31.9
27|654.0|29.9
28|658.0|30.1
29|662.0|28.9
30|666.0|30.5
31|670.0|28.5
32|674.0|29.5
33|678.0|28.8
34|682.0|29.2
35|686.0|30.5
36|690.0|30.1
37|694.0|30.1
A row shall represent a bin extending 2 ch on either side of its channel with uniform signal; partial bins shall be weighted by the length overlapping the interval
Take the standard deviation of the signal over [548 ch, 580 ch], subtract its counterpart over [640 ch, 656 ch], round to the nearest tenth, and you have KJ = 0.3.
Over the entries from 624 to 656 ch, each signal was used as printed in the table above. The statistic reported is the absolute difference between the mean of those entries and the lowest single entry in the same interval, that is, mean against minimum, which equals 1.9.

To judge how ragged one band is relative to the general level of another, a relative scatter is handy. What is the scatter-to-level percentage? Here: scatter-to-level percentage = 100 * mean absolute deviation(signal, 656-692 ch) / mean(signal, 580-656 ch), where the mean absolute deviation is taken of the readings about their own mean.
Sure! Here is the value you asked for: 2.3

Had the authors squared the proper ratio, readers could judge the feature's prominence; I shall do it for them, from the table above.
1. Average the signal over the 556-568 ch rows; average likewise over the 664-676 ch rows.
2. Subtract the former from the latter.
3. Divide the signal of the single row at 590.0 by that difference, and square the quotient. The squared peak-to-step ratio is 151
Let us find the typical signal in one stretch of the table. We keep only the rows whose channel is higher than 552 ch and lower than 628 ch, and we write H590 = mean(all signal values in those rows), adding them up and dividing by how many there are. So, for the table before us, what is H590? 27.3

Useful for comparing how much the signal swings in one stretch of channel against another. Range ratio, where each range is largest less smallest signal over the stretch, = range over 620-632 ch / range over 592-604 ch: 0.38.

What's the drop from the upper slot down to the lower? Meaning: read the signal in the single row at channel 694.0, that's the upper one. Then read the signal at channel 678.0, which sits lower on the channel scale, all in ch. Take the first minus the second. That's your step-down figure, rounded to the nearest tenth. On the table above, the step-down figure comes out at 1.3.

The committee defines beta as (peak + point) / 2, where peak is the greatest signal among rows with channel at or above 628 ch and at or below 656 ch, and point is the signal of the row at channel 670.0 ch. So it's 30.2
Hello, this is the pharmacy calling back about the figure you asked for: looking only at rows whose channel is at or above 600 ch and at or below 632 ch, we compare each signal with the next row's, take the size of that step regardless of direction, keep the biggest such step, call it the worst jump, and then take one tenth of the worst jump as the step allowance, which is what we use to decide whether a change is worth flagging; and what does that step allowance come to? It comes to 0.39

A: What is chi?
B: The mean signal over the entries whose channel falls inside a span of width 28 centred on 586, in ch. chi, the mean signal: 27.2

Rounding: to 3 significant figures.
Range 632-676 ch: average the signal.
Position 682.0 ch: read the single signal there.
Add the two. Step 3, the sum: 59.1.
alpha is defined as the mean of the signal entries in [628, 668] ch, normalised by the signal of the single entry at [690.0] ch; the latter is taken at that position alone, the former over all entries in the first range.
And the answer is 0.99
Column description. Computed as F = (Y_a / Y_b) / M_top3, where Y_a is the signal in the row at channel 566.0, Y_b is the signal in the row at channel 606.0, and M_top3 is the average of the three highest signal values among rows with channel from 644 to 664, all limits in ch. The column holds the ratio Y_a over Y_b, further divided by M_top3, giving 0.0309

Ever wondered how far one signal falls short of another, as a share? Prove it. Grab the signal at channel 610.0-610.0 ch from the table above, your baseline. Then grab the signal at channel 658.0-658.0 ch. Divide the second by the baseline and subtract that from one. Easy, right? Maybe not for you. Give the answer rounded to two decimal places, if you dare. -0.17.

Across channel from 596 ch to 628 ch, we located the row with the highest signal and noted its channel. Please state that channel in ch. 606.0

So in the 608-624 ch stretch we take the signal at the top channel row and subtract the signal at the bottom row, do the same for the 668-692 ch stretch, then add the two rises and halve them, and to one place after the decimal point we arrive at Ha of 2.6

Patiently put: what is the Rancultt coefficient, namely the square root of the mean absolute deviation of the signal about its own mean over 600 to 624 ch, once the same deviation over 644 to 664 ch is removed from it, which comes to 0.90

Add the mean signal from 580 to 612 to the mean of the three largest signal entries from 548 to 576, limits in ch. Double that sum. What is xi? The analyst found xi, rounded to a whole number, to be 111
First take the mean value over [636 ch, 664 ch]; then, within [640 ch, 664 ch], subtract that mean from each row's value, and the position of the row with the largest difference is 650.0 ch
